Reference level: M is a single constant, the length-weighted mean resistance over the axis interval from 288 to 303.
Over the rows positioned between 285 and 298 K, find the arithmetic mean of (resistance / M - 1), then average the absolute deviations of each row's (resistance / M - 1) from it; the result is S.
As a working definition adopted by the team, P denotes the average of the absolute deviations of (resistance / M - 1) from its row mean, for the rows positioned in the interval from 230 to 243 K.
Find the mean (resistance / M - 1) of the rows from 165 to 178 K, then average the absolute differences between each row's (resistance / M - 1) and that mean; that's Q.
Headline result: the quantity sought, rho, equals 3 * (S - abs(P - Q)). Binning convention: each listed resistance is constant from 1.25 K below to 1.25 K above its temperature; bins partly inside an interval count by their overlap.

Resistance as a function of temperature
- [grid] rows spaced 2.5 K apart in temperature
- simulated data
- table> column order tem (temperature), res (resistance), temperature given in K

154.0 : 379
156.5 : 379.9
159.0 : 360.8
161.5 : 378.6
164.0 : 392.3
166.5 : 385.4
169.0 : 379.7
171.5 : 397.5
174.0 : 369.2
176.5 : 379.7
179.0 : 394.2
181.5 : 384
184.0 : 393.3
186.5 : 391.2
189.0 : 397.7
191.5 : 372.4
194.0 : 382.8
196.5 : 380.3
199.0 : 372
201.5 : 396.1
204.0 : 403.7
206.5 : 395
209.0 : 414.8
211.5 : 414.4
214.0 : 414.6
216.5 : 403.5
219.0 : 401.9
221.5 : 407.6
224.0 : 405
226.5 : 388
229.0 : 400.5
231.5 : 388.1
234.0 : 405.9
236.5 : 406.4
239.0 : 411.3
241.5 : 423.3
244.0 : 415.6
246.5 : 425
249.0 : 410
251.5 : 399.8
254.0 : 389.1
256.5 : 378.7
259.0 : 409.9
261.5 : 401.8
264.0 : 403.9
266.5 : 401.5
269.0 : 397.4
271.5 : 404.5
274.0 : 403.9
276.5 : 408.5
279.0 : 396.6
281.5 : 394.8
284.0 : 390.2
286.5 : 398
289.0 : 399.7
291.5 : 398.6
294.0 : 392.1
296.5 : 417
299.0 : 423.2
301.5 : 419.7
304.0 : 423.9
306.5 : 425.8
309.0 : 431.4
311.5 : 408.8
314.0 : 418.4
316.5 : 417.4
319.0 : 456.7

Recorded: 0.040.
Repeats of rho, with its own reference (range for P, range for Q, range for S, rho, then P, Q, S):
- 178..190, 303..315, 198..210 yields 0.055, 0.0088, 0.016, 0.025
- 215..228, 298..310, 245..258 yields 0.083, 0.0129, 0.007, 0.033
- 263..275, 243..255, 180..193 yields -0.007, 0.0055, 0.026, 0.019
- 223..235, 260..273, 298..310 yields -0.019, 0.0185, 0.005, 0.007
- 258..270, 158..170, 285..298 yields 0.014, 0.0078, 0.019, 0.016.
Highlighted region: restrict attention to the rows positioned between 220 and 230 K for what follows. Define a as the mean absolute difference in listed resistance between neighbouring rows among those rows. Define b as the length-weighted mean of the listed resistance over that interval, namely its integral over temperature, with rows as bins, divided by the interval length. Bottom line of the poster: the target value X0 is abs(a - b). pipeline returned 390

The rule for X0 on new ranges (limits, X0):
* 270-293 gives 395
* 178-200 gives 376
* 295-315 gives 413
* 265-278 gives 399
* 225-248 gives 397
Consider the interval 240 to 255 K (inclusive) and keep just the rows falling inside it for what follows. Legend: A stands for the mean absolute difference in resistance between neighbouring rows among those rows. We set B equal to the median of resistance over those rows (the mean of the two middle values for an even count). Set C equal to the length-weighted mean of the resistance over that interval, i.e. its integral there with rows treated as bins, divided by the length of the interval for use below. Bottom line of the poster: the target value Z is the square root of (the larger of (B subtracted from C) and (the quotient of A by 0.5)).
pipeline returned 4.60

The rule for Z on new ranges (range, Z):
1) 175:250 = 4.40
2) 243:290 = 4.00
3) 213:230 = 4.10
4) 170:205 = 4.96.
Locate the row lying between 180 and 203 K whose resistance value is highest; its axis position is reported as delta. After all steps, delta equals 189.0 K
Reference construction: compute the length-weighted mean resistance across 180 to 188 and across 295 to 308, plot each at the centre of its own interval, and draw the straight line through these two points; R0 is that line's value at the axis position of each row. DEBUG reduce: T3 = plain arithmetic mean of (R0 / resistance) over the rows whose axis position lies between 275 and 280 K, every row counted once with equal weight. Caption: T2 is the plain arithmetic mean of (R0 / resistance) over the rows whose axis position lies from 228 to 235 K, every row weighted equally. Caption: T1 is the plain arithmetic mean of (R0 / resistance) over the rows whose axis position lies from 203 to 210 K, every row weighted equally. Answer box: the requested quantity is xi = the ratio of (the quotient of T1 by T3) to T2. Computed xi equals 0.94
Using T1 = 0.98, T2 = 1.01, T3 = 1.03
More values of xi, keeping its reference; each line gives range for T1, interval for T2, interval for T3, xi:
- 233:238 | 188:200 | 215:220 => 0.97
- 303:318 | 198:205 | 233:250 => 1.02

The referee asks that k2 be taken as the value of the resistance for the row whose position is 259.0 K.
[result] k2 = 409.9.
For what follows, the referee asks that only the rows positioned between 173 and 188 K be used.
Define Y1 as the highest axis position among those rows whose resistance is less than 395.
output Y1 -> 186.5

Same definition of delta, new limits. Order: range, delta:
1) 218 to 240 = 239.0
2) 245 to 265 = 246.5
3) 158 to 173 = 171.5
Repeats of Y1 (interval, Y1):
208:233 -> 231.5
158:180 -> 179.0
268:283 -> 281.5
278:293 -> 284.0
